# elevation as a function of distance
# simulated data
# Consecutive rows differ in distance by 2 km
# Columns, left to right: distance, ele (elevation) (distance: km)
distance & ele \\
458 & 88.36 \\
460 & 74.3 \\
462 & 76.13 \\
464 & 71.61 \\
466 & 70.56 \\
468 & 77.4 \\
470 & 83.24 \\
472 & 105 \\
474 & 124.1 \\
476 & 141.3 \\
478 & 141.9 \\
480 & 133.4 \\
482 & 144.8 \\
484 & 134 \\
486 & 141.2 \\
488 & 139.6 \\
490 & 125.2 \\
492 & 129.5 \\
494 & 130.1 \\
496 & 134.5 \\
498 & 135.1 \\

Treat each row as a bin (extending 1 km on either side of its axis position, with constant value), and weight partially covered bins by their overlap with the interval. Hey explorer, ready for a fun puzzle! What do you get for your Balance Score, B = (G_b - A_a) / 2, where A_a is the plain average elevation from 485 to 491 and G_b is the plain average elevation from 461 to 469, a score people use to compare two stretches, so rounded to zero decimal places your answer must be -31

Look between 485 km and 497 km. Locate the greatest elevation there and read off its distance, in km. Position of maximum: 486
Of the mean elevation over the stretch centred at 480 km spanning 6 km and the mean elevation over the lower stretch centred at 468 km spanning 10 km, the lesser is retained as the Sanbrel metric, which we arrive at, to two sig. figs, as 82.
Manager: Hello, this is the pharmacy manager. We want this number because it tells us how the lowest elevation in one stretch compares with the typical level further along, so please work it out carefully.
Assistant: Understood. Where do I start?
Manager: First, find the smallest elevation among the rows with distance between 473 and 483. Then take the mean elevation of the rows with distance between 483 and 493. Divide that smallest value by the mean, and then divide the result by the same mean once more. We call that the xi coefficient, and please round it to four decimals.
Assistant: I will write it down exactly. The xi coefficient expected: 0.0069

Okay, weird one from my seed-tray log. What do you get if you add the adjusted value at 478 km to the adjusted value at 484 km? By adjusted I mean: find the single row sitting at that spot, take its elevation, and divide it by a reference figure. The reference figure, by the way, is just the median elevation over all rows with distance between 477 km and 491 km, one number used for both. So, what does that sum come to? 2.0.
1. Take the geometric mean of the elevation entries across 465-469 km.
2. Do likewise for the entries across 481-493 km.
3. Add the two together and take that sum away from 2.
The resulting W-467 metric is -207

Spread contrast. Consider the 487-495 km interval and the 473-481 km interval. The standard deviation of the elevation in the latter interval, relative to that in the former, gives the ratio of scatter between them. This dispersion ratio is 1.37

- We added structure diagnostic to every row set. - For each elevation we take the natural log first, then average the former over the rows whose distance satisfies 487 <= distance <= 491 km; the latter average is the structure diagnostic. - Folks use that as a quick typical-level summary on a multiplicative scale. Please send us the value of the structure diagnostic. 4.88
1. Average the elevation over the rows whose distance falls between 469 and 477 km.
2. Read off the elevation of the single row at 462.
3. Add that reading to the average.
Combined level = 190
